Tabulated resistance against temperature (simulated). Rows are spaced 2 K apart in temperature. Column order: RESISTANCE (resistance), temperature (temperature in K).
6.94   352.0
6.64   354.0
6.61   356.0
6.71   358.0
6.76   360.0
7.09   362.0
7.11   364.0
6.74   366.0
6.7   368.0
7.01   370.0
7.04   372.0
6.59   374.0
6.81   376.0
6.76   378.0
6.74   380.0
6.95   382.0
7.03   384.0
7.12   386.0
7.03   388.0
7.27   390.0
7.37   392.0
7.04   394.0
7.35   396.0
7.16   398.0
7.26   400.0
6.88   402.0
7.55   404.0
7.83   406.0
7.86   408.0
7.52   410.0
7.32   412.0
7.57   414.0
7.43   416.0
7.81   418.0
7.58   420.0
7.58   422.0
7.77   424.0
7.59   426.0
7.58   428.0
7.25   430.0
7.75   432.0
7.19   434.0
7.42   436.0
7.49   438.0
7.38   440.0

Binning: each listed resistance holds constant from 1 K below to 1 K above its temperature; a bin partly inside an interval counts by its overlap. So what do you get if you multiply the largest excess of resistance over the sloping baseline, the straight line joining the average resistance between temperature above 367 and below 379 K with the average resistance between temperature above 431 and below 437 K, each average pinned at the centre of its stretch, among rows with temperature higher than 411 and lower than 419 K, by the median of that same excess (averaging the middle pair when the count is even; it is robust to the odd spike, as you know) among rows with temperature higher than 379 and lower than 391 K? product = 0.040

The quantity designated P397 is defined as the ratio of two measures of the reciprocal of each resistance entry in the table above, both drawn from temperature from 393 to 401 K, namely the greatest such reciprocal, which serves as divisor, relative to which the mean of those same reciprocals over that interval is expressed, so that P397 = 0.978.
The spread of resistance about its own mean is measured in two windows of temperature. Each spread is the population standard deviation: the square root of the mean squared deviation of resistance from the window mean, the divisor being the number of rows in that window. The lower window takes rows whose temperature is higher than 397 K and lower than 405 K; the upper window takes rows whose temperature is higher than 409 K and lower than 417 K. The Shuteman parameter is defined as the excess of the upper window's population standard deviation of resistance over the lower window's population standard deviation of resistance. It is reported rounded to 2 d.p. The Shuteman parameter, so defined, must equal -0.14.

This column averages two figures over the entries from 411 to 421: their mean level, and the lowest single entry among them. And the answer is 7.4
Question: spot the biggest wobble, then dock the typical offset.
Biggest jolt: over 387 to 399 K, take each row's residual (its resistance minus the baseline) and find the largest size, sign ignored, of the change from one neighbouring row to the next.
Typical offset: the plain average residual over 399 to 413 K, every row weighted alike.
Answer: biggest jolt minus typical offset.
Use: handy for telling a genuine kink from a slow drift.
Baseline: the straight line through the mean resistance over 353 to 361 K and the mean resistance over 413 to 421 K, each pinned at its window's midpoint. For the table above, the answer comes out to 0.33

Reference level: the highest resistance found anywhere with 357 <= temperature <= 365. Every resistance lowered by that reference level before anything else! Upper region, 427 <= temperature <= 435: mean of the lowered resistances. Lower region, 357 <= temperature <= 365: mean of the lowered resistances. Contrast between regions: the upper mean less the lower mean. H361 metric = 0.5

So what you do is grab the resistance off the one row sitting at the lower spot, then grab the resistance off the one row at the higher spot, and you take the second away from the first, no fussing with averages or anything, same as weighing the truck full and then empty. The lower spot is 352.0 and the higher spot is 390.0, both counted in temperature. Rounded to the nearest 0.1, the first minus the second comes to -0.3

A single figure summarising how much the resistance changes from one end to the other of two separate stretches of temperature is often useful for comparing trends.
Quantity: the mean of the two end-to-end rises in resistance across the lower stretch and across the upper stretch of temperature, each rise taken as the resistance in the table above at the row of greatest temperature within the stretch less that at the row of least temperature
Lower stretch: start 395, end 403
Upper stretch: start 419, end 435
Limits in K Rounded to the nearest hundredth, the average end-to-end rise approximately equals -0.43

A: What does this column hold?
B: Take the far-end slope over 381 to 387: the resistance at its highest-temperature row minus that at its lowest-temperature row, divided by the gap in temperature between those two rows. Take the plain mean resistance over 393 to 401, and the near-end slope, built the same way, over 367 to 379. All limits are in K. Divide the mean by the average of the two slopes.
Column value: 297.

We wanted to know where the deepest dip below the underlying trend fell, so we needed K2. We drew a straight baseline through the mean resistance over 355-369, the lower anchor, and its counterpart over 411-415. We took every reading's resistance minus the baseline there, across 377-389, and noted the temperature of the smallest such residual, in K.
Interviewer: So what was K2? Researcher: 380.0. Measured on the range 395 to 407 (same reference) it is 402.0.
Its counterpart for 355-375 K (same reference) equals 374.0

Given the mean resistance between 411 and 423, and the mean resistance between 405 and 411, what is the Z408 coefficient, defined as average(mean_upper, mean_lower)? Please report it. 7.6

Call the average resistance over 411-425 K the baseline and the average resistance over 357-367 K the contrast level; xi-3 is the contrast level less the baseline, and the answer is -0.7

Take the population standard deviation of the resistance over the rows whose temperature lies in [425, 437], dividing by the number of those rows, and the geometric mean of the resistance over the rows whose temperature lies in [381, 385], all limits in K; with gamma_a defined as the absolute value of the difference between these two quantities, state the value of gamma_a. 6.79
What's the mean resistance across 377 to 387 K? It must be 6.92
